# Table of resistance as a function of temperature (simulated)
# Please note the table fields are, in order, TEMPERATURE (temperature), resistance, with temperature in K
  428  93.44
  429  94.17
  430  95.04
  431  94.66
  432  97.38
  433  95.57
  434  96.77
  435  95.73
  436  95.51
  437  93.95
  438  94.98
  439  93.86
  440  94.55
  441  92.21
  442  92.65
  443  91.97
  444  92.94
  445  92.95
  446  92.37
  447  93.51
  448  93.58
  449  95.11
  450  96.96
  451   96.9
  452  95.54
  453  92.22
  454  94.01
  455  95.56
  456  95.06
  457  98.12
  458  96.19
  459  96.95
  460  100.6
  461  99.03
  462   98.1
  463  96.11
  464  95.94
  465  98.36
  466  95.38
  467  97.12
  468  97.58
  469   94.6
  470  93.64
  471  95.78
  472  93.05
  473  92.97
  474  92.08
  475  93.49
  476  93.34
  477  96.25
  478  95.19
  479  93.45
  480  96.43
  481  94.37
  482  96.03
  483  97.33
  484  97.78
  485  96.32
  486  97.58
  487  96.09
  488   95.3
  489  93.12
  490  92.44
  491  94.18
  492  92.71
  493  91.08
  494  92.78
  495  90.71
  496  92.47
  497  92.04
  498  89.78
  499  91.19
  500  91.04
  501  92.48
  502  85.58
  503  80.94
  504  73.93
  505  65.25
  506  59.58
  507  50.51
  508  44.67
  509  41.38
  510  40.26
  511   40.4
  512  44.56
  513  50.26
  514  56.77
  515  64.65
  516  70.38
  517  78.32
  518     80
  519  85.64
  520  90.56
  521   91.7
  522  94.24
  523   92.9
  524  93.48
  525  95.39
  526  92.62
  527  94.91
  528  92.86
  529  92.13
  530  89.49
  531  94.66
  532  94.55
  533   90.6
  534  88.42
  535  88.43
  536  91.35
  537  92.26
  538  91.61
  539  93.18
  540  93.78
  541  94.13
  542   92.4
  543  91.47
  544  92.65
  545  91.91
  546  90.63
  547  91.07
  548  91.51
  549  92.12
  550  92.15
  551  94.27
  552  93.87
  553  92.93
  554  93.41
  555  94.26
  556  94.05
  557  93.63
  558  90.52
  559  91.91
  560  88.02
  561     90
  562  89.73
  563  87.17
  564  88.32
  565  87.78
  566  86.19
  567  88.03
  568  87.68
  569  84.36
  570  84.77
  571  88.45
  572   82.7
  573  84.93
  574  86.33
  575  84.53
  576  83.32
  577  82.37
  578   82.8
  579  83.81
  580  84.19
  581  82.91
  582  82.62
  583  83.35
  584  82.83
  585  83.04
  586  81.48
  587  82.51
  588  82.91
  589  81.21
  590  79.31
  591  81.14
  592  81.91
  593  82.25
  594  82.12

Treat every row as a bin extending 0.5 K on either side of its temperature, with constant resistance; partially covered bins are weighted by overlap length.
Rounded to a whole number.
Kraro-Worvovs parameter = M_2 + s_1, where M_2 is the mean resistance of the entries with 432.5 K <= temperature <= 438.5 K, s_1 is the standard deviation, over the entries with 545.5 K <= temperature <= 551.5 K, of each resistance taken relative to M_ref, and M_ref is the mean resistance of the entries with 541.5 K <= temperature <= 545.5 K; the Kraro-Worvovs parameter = 97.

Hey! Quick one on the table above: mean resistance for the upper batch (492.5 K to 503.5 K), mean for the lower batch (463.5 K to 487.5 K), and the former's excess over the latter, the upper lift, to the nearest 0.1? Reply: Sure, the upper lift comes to -5.4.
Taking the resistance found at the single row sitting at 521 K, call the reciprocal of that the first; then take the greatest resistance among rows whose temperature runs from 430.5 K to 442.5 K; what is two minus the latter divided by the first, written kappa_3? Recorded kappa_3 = -8928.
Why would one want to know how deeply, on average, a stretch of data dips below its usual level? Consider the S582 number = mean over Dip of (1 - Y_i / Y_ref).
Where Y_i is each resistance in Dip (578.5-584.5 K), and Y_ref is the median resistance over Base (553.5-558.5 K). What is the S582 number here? 0.11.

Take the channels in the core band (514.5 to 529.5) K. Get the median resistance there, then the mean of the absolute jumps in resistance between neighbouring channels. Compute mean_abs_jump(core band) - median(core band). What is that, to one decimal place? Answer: -89.2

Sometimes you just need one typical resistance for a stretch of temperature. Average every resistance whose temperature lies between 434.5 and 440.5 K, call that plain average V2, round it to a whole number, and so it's 95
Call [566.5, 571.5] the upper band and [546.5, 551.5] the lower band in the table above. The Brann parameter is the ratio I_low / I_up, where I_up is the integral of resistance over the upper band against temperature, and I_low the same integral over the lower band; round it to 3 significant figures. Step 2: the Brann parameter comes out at 1.06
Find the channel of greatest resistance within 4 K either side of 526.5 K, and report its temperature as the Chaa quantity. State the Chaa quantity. 525 K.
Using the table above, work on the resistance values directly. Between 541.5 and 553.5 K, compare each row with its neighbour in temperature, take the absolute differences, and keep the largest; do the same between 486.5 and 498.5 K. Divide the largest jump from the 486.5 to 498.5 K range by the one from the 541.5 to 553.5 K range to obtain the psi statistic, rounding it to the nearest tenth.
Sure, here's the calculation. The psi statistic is 1.1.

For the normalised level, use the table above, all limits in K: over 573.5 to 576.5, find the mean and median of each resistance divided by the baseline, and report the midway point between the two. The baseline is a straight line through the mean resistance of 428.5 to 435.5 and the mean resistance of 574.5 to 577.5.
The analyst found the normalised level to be 1.014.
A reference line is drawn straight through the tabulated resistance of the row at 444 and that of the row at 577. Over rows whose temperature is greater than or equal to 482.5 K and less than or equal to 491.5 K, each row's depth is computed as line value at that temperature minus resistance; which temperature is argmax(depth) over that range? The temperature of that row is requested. 490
